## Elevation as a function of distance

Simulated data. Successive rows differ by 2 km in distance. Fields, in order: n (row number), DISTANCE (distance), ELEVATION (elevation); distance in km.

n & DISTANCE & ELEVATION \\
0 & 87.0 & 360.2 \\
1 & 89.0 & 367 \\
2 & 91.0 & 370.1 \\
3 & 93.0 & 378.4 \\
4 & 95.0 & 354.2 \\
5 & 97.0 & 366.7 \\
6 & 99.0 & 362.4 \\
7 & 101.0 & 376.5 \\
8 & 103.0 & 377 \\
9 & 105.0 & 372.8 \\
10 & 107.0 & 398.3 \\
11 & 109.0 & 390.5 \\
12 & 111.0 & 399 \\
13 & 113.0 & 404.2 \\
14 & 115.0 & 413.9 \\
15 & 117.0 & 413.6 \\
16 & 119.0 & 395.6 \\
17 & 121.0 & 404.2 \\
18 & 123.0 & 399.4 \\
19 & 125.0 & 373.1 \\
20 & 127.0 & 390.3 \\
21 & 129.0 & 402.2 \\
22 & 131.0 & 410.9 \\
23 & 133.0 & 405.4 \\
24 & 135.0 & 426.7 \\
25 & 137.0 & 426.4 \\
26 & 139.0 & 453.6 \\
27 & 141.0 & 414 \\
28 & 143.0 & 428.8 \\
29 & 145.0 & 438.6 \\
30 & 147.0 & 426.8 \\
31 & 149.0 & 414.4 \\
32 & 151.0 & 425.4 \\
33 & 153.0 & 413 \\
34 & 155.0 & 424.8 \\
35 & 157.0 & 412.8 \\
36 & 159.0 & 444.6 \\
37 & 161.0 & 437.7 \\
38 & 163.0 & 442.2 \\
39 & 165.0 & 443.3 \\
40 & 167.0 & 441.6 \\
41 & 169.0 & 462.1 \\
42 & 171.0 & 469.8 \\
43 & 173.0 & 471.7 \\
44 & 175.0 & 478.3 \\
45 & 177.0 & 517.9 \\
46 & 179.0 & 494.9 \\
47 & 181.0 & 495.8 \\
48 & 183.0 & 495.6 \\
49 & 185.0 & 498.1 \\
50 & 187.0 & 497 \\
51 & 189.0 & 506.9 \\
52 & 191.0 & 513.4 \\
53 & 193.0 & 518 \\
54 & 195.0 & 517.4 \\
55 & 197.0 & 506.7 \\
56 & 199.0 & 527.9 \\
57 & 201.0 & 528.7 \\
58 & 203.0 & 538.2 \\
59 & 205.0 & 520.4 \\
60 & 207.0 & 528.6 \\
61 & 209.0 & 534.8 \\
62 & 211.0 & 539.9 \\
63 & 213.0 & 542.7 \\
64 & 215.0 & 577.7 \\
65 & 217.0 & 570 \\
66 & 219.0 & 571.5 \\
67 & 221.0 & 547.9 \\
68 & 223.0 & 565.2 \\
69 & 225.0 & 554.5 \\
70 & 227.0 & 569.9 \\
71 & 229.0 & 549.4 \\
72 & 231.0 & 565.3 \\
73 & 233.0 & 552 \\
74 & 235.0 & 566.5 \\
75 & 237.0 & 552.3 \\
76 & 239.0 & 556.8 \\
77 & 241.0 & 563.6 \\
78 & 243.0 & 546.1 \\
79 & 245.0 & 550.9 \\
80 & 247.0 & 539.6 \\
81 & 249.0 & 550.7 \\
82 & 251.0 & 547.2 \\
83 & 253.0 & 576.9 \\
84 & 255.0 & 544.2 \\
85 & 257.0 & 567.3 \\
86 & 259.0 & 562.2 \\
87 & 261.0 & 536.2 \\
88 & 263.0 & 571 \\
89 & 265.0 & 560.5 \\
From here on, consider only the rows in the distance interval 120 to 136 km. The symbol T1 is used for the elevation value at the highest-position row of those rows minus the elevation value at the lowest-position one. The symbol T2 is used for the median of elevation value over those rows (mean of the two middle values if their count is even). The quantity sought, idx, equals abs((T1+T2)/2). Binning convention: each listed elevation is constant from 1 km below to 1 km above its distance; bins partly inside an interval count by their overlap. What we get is 213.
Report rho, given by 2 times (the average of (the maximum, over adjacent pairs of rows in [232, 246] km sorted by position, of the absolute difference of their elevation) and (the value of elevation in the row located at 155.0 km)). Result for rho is 442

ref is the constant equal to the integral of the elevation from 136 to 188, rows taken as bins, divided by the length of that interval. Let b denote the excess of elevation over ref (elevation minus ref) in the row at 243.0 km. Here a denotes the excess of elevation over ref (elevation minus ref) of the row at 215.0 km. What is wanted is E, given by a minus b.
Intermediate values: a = 125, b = 93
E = 32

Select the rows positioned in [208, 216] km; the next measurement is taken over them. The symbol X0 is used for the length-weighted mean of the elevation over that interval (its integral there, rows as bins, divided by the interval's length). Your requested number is 549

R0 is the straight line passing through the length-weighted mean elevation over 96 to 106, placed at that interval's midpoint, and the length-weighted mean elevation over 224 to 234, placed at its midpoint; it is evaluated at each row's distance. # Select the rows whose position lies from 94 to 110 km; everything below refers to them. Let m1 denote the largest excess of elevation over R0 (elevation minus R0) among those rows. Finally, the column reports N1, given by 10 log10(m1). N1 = 13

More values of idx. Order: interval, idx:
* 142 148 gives 213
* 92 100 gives 174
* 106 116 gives 207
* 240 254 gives 282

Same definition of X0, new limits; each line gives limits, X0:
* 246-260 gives 555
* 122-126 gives 386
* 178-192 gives 500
